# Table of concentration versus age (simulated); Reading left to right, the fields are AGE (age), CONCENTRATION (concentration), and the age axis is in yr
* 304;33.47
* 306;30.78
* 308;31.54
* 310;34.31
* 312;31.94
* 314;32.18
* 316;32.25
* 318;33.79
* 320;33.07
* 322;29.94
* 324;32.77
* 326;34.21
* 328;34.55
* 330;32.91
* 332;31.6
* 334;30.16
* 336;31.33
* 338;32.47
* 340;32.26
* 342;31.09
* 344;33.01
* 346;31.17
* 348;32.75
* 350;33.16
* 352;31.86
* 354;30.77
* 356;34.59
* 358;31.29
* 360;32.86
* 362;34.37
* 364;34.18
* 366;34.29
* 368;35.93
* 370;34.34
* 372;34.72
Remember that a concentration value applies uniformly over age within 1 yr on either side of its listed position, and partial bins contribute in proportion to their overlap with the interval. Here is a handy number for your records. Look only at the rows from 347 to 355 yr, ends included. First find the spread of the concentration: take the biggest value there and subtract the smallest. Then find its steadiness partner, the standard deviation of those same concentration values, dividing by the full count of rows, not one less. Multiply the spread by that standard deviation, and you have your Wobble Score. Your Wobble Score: 2.2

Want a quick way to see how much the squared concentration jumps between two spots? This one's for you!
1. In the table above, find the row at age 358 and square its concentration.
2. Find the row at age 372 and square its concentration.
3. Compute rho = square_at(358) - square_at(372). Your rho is -226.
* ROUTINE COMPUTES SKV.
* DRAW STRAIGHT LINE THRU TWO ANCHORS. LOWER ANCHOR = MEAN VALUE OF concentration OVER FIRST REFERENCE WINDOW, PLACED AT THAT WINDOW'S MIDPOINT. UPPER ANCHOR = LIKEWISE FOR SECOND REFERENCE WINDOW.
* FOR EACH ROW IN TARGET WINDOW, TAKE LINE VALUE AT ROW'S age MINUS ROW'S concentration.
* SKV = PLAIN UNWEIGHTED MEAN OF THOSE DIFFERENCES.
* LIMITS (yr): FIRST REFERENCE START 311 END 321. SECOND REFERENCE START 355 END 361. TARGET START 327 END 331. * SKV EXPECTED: -1.0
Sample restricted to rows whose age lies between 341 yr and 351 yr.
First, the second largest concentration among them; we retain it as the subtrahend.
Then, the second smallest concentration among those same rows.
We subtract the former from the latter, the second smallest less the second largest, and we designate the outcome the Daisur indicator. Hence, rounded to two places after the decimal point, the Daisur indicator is -1.84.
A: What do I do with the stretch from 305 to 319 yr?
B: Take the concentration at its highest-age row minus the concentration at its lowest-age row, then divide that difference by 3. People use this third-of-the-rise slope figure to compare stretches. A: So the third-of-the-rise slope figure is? 1.0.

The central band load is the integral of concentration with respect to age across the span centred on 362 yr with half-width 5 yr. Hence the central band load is 334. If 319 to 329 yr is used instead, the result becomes 329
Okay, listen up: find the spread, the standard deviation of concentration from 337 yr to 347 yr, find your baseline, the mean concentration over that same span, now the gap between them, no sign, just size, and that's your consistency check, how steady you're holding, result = 31.2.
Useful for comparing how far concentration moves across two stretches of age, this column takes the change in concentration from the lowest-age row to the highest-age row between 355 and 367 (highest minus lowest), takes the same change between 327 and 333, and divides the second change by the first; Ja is 9.8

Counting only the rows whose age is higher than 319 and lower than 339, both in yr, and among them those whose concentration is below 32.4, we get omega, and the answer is 4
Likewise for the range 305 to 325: 6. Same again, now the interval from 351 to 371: 3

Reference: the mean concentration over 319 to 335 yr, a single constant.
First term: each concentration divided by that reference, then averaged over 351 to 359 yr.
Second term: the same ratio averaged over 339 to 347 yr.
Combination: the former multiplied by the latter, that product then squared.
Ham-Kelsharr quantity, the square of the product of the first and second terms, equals 0.95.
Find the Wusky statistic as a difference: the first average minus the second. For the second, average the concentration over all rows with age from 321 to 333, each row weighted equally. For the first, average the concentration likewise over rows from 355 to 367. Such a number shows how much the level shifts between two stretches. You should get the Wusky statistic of 0.9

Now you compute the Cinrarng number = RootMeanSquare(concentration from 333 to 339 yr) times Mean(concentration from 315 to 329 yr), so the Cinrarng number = 1032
